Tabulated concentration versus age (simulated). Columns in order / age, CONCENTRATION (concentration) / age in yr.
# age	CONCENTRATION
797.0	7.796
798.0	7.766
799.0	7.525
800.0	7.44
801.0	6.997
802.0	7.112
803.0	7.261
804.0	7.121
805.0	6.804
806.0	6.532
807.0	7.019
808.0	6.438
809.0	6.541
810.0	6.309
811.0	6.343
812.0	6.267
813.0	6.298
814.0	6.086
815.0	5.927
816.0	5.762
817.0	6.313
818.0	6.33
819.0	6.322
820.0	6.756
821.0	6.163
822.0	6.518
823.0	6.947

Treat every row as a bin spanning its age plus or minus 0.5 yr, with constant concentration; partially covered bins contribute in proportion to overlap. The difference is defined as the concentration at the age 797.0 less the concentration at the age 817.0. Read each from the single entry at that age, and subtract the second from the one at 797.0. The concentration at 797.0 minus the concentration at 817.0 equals 1.5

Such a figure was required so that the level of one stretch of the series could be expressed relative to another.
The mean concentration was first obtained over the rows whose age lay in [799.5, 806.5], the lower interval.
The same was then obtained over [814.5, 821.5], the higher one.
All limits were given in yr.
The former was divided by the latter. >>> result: 1.13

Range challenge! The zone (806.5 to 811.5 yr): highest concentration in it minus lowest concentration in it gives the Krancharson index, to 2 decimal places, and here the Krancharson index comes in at 0.71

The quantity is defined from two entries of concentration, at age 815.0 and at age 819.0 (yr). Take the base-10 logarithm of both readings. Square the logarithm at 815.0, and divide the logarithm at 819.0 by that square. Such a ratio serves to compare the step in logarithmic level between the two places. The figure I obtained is 1.34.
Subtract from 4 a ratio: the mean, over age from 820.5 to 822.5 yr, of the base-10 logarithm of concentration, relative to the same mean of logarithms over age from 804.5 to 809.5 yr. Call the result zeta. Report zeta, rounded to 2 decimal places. 3.03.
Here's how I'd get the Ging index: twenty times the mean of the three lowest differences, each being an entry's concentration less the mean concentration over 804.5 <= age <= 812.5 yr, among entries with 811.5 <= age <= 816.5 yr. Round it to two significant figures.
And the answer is -12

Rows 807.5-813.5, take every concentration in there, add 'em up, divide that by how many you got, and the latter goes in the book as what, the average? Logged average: 6.4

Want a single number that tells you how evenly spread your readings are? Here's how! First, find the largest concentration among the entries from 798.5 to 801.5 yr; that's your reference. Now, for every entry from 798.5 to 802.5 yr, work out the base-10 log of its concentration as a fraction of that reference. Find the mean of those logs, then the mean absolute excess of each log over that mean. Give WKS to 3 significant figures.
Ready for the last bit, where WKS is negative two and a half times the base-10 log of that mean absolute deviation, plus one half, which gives 5.23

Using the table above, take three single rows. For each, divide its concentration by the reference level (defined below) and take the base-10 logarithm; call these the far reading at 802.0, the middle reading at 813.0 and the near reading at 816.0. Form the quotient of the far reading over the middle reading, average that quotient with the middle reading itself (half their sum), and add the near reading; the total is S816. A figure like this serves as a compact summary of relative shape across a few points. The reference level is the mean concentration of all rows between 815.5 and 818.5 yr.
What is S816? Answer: 2.8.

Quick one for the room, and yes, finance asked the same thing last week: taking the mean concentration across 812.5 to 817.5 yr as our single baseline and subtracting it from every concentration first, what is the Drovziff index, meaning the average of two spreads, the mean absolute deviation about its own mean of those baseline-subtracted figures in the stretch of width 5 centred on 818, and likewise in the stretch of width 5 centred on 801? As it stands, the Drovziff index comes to 0.193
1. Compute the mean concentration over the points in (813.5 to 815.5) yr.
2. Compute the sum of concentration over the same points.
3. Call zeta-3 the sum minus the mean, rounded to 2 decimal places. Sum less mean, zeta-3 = 6.01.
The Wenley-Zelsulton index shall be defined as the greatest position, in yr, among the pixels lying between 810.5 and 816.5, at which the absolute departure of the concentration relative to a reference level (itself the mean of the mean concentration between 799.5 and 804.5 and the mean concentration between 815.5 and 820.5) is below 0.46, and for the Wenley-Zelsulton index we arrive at 813.0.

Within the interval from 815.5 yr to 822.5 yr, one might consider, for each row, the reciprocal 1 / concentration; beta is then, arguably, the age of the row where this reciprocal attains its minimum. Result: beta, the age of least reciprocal 820.0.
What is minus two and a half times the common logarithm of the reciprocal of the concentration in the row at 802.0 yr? 2.13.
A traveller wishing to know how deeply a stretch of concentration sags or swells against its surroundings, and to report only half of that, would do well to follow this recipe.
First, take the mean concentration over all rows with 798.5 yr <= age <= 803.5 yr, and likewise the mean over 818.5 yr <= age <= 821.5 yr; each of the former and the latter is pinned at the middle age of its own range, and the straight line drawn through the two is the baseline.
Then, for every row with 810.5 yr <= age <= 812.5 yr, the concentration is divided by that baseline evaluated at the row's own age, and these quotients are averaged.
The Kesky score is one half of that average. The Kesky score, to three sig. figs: 0.464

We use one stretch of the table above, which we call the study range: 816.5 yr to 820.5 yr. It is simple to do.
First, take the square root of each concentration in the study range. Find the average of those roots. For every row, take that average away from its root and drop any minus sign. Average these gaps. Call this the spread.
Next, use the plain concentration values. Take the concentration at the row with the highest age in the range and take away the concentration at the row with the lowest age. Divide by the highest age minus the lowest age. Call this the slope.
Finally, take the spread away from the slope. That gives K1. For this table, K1 0.12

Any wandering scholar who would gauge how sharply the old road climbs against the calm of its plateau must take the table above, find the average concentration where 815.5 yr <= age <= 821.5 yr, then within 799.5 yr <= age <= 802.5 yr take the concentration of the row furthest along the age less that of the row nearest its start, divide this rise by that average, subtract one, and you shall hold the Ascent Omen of -1.05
